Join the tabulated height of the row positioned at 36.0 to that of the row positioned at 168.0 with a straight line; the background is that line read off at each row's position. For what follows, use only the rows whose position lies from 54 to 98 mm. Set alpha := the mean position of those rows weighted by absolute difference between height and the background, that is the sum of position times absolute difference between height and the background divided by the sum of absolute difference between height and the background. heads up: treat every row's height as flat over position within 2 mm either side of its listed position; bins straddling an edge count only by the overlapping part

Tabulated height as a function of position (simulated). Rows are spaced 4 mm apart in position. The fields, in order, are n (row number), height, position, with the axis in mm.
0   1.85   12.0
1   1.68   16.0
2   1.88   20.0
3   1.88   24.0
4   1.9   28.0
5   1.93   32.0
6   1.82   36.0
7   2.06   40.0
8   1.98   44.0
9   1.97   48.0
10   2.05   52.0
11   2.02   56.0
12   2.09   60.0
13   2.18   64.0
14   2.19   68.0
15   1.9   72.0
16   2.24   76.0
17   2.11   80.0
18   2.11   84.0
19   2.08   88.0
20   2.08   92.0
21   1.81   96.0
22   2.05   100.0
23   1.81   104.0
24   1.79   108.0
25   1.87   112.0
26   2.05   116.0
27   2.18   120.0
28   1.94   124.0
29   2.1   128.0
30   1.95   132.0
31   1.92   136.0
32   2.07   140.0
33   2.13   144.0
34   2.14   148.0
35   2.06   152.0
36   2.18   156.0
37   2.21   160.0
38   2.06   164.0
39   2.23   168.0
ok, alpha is 74.3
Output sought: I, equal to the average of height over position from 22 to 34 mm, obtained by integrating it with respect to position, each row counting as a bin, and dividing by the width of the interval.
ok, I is 1.90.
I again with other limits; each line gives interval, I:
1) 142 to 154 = 2.11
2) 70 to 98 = 2.05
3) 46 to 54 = 2.01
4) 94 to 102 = 1.93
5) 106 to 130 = 1.99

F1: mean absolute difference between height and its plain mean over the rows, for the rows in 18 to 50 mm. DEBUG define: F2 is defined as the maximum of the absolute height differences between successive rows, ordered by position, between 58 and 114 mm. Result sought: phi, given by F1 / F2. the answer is 0.17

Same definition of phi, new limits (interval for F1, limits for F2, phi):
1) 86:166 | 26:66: 0.45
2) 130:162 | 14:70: 0.34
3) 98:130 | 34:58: 0.51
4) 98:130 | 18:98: 0.36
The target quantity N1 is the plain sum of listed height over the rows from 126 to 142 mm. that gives 8.04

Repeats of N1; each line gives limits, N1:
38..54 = 8.06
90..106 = 7.75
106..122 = 7.89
